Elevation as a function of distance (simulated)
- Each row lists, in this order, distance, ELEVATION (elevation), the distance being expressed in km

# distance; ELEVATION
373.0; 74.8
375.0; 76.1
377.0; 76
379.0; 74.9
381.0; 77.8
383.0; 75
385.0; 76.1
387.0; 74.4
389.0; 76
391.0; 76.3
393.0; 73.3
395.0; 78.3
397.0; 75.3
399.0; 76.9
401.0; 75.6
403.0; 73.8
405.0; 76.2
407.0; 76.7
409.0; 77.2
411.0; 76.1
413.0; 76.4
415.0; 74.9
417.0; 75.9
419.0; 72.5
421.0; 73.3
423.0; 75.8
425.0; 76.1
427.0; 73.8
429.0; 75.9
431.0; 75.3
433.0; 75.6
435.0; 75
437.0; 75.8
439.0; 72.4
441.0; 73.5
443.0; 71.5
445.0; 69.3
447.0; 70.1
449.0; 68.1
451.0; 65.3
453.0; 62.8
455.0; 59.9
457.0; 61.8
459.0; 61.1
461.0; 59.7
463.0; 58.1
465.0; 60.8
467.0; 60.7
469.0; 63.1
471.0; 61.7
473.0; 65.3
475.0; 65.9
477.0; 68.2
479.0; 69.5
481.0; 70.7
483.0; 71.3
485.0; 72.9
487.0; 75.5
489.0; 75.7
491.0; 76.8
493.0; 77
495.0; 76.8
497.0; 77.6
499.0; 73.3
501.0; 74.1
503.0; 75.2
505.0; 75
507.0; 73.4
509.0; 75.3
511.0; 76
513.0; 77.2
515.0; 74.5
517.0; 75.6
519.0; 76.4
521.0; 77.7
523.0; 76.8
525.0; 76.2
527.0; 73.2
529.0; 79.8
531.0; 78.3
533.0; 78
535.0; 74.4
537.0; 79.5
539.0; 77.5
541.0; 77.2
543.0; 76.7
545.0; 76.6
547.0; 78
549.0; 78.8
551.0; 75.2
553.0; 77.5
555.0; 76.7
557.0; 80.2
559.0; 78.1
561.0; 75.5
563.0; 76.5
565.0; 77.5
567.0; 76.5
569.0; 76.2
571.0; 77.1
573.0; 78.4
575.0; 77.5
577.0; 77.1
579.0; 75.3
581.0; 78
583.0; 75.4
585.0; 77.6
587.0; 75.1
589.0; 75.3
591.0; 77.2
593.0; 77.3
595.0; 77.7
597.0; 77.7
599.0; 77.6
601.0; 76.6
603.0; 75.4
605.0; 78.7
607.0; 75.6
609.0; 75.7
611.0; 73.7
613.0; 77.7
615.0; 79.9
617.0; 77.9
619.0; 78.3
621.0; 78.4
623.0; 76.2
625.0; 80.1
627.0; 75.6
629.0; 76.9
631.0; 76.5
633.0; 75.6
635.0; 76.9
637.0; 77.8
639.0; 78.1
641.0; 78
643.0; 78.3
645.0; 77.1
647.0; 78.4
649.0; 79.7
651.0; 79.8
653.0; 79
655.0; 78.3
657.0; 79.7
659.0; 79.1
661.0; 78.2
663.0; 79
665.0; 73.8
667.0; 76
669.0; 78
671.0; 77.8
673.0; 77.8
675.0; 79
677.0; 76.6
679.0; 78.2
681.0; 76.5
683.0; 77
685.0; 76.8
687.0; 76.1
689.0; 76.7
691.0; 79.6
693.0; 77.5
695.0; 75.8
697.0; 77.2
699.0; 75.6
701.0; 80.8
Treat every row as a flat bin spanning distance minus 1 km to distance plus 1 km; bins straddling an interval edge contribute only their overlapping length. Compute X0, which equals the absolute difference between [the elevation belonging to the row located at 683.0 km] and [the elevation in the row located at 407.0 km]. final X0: 0.3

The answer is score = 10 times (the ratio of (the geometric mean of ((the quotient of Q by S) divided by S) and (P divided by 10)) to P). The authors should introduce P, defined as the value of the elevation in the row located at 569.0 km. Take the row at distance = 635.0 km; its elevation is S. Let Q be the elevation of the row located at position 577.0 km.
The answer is 0.0414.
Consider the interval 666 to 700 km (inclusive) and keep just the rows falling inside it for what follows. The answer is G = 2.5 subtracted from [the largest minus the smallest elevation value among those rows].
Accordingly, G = 1.5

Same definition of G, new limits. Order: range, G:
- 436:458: 13.4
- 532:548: 2.6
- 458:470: 2.5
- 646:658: -1.0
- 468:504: 13.4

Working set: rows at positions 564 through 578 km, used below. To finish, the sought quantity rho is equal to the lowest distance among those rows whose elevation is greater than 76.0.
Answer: 565.0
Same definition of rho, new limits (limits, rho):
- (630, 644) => 631.0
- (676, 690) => 677.0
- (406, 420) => 407.0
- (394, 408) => 395.0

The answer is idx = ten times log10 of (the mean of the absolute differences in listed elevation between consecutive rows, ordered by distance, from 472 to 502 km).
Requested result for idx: 1.0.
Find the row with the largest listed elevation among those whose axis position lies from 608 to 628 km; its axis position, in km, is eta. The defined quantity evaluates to 625.0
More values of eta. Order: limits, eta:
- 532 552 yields 537.0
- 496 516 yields 497.0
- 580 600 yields 581.0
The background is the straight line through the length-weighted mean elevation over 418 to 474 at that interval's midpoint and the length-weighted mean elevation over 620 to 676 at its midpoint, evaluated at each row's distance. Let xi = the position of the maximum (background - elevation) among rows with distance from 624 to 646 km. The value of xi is 633.0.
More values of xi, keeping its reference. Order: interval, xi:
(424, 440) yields 439.0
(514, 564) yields 527.0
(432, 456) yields 455.0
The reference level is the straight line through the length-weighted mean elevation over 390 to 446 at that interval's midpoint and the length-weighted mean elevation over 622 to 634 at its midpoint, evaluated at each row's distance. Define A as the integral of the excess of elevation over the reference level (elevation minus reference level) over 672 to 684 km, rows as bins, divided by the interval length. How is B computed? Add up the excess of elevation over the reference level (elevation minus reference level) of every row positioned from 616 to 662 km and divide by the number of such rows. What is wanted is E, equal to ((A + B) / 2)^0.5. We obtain 0.82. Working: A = 0.3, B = 1.1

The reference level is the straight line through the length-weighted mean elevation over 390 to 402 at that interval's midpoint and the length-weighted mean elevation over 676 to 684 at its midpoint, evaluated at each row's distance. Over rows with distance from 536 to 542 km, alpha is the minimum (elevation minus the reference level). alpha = 0.7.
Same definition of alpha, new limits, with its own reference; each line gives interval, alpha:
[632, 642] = -1.3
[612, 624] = -0.6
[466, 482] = -15.5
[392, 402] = -2.6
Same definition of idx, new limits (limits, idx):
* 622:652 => 1.0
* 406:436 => 0.9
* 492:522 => 1.3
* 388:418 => 2.2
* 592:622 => 1.5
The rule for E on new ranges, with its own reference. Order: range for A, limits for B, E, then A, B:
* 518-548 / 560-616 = 0.85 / 1.1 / 0.3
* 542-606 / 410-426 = 0.66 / 0.7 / 0.2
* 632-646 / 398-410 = 0.93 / 0.5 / 1.2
